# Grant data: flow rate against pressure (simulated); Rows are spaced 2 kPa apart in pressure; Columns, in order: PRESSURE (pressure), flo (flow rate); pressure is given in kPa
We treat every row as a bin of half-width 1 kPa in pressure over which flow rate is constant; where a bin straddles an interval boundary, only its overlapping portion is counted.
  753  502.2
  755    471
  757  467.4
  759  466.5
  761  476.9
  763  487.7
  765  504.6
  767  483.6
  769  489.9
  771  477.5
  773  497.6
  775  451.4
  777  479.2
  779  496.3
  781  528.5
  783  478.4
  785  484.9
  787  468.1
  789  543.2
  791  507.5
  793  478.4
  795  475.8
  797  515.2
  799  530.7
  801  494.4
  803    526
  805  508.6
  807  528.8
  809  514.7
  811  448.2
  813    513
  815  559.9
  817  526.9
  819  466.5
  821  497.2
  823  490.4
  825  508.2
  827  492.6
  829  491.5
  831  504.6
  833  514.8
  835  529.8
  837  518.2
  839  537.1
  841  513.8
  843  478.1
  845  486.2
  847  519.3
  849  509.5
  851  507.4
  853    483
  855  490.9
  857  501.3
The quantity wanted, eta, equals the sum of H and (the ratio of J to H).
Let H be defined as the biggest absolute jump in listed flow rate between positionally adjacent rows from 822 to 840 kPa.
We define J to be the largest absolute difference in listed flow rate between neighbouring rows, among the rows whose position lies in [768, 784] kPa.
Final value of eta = 22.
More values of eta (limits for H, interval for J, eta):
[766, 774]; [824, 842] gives 21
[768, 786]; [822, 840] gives 50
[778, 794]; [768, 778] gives 76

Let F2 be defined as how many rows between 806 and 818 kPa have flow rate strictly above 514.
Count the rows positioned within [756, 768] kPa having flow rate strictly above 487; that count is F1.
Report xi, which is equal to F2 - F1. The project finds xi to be 2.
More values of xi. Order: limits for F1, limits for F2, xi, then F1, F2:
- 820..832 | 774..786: -5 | 6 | 1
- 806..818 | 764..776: -5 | 5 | 0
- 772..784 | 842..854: -2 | 3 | 1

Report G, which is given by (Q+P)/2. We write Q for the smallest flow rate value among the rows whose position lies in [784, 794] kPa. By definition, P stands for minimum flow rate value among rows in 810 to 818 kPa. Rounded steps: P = 448.2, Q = 468.1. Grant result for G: 458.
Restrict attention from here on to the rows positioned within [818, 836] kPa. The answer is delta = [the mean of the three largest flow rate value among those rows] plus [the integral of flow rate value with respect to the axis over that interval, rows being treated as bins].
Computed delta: 9509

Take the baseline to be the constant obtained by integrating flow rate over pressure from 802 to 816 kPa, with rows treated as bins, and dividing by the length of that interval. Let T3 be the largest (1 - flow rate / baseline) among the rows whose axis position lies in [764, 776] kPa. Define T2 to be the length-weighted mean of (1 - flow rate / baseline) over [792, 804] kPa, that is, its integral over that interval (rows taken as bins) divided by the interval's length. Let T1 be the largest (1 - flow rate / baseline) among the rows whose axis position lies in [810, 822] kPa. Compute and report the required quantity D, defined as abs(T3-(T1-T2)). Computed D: 0.01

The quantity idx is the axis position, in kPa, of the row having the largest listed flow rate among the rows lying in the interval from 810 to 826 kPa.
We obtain 815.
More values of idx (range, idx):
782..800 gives 789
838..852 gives 839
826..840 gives 839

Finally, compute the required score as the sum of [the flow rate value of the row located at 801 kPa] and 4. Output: 498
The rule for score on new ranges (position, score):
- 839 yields 541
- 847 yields 523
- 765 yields 509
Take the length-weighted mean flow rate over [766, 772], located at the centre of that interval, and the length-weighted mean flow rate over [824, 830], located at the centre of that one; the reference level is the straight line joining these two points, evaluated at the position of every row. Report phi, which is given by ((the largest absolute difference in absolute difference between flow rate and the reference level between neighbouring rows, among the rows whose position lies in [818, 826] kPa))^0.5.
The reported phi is 5.3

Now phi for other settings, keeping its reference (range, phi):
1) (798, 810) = 6.1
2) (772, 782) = 5.6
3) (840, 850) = 3.2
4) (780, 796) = 6.0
